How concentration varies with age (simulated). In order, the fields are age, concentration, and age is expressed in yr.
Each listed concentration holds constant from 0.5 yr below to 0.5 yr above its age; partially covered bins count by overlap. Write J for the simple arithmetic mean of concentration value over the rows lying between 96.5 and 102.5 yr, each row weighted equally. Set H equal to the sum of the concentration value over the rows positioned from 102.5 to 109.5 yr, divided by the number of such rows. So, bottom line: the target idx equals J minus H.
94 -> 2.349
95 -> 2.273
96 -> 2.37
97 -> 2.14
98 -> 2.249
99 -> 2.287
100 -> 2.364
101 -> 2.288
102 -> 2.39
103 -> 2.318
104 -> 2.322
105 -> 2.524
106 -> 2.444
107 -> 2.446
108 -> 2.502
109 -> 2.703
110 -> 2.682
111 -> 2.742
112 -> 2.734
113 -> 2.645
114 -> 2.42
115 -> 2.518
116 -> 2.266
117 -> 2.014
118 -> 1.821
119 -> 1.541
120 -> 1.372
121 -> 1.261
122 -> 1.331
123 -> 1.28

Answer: -0.18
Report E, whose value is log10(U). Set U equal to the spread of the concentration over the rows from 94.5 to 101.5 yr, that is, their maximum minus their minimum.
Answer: -0.64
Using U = 0.230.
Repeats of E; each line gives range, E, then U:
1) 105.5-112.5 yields -0.53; 0.298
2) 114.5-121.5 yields 0.10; 1.257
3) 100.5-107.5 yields -0.63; 0.236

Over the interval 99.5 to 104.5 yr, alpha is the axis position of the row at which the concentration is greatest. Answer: 102 yr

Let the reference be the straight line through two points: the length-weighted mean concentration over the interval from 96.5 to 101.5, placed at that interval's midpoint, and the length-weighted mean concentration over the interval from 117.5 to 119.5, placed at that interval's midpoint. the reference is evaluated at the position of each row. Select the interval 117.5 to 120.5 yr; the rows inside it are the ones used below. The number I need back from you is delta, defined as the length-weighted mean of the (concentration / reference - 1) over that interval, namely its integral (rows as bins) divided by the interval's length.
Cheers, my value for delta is -0.05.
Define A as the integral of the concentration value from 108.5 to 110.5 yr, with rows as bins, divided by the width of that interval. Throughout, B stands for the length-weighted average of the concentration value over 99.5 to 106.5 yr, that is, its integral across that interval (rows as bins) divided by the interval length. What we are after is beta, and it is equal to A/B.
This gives 1.1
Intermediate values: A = 2.69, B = 2.38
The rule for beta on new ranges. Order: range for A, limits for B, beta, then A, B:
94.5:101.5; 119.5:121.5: 1.7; 2.28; 1.32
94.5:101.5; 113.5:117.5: 1.0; 2.28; 2.30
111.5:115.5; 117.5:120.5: 1.6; 2.58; 1.58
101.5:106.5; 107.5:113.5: 0.9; 2.40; 2.67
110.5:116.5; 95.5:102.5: 1.1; 2.55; 2.30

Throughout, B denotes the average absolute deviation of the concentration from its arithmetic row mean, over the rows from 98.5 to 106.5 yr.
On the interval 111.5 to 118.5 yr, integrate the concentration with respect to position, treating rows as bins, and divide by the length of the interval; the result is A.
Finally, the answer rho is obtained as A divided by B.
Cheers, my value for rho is 37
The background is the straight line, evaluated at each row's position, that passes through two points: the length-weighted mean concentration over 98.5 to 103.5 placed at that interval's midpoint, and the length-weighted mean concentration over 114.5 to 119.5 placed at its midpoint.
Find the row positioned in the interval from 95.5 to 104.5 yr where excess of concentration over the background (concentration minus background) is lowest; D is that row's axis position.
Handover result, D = 97 yr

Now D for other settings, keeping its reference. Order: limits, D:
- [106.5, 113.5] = 107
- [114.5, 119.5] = 119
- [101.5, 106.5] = 103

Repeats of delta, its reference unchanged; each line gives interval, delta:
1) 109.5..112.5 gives 0.43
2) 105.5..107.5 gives 0.20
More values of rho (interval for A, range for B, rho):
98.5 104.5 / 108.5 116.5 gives 17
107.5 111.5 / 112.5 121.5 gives 6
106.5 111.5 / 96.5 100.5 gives 40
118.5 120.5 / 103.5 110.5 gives 14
